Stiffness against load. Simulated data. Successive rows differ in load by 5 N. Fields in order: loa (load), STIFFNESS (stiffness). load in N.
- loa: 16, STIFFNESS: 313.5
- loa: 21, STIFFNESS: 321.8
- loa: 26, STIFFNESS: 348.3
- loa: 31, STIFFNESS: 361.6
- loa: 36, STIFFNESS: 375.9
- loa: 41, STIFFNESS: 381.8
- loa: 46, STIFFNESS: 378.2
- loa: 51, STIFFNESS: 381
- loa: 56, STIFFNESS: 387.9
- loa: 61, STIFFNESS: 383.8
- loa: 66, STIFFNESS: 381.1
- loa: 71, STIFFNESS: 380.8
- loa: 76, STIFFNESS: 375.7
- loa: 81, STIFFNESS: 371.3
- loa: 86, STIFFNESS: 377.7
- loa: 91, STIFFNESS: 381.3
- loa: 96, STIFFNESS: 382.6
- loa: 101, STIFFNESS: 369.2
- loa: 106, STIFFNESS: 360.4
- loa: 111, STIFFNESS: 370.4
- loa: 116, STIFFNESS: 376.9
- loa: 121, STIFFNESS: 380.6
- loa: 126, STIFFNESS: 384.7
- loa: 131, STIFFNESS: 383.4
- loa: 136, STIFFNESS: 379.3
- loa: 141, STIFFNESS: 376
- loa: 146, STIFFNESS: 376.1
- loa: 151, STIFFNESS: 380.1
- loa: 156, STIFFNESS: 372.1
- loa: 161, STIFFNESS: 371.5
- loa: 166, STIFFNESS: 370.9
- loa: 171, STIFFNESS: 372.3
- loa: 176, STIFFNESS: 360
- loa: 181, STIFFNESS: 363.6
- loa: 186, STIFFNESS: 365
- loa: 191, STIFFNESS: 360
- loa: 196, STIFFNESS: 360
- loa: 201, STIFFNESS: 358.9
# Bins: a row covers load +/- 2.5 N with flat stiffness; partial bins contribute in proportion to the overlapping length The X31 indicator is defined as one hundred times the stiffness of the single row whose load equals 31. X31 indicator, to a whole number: 36160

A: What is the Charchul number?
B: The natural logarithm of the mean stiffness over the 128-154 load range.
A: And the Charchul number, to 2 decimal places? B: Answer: 5.94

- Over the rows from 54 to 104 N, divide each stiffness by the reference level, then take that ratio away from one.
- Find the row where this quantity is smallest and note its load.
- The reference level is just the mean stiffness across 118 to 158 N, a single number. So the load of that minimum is 56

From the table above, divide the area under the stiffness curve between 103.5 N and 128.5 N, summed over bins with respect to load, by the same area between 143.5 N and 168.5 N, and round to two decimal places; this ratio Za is 1.00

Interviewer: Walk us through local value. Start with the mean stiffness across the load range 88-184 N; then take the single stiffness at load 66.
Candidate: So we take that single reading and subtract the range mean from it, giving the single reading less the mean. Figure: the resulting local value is 6.8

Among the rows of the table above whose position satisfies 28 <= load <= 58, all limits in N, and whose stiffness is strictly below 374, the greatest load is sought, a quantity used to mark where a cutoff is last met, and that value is 31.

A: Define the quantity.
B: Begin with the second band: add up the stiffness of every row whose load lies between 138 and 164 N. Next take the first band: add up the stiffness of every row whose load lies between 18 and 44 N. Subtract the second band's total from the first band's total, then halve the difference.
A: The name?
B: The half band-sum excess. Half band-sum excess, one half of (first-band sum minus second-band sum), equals -43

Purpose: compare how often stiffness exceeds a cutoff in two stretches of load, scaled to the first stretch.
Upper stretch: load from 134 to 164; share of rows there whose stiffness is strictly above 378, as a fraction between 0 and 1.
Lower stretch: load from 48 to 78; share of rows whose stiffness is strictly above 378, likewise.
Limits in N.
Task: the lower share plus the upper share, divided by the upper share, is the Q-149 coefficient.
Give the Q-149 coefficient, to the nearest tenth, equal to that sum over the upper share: 3.5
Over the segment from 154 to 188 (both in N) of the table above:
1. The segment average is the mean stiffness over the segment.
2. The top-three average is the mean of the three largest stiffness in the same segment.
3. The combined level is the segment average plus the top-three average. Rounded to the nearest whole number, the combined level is 740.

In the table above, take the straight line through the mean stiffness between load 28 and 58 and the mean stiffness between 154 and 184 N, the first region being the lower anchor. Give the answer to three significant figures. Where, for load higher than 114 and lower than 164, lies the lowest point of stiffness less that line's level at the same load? 161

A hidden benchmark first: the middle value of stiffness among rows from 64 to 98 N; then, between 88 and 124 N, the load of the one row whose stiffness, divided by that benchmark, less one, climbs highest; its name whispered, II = 96 N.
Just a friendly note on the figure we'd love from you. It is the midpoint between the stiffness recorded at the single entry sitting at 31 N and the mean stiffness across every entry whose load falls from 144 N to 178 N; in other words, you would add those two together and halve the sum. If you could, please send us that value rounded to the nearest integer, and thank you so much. 367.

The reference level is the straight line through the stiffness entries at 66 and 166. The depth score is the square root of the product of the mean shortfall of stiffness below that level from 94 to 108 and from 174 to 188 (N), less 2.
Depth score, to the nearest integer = 5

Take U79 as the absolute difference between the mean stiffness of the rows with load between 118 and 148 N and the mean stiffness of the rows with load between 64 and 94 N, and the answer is 2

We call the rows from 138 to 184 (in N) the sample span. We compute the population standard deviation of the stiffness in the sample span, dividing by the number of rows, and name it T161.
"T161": 5.9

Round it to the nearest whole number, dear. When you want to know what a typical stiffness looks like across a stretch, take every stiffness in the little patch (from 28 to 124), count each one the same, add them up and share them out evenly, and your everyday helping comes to 377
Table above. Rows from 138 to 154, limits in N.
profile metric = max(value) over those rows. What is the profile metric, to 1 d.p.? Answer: 380.1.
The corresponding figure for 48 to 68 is 387.9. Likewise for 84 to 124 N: 382.6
